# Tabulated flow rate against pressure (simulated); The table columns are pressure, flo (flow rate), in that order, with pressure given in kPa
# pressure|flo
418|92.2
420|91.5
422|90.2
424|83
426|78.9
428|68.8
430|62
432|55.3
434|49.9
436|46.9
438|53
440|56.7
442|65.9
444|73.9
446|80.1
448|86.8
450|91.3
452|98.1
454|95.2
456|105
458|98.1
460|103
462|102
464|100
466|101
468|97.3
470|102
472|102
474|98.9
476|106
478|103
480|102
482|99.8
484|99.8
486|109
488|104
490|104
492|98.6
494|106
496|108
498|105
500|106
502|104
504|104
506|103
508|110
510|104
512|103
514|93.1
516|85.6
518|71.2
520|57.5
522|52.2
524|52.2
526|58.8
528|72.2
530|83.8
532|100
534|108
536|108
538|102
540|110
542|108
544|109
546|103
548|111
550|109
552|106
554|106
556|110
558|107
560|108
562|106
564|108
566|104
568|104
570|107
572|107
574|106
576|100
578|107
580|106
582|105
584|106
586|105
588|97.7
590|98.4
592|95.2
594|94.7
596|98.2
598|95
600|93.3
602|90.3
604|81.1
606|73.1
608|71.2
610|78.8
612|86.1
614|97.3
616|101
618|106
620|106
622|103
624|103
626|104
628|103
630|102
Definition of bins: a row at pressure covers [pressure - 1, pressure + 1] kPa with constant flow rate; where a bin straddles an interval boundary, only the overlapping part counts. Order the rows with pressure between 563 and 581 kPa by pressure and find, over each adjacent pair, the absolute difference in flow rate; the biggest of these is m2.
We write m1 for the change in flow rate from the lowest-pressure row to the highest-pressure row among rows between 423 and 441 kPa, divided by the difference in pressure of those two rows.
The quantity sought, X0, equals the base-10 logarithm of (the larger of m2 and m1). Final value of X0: 0.85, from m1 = -1.6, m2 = 7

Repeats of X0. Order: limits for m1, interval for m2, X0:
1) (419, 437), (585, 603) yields 0.86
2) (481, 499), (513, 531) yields 1.16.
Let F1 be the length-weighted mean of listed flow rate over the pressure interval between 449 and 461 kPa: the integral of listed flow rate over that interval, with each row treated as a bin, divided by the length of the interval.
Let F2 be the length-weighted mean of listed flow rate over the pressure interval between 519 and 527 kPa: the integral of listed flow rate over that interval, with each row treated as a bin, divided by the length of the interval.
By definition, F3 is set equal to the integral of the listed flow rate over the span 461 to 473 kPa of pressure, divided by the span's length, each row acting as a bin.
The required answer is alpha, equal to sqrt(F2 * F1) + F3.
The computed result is 174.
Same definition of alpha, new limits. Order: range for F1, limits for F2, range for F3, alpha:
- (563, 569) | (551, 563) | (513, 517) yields 196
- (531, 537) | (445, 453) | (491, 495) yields 199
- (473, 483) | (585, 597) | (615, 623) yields 204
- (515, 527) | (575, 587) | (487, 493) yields 183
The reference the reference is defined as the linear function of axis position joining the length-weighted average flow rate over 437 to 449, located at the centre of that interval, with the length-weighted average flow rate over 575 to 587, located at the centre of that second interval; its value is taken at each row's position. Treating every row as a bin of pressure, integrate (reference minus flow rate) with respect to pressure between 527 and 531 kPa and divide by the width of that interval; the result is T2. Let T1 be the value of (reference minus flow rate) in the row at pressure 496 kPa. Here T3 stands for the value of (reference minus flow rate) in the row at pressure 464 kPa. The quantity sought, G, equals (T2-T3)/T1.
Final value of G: -1.5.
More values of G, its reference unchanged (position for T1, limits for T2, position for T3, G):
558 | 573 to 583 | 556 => -1.3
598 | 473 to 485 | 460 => 0.4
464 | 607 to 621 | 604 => 0.3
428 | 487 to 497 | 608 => 19.3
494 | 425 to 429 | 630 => 1.0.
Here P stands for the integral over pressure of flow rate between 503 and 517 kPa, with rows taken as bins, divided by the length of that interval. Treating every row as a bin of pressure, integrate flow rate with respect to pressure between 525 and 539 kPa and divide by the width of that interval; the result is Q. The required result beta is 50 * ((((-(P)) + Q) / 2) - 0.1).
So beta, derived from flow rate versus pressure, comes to -255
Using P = 100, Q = 90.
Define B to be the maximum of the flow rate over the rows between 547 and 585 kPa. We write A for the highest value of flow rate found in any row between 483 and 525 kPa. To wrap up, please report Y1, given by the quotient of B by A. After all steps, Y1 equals 1.01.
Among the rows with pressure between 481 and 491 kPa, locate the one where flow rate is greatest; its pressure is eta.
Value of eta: 486 kPa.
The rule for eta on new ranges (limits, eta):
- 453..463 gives 456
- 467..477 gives 476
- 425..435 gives 426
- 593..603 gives 596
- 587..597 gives 590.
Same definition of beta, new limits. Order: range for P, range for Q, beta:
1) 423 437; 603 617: 509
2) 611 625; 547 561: 190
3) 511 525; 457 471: 669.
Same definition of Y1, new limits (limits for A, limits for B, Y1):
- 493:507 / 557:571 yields 1.00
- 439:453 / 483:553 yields 1.13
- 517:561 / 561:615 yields 0.97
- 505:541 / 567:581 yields 0.97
